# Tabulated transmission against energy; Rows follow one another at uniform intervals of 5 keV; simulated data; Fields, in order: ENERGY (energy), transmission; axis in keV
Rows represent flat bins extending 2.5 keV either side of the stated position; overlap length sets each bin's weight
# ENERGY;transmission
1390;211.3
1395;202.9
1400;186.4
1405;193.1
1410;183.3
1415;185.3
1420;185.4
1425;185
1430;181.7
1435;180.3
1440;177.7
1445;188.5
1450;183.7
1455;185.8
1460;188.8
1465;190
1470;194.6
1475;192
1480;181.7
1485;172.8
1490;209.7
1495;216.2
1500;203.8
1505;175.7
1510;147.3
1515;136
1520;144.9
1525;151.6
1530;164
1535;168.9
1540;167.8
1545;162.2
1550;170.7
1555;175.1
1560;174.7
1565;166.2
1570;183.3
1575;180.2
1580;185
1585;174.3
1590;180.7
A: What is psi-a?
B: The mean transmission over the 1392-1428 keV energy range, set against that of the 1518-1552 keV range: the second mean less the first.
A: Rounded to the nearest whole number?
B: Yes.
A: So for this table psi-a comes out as -27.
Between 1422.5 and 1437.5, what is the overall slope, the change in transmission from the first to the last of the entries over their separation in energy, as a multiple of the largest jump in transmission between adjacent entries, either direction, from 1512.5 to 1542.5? -0.038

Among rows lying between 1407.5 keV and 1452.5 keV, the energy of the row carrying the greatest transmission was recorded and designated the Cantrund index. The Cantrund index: 1445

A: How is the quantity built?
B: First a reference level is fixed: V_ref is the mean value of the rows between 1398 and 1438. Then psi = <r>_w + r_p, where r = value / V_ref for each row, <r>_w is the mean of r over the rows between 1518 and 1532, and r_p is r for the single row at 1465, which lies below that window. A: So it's 1.86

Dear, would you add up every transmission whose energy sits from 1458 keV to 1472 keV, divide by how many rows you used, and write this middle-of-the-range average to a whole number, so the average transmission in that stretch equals 191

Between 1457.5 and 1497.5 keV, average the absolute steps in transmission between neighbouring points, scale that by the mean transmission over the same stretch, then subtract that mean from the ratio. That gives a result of -193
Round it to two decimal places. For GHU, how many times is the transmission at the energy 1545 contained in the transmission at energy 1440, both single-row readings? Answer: 1.10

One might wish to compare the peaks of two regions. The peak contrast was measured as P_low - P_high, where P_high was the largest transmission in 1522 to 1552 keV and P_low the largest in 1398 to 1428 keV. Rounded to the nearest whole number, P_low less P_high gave 22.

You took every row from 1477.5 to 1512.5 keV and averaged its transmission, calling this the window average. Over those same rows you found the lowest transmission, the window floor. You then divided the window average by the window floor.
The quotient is 1.27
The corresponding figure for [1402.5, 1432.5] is 1.02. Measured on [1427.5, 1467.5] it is 1.04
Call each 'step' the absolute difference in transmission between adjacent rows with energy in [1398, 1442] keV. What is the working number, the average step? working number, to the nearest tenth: 3.3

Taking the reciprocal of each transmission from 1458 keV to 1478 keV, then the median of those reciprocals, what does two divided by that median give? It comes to 382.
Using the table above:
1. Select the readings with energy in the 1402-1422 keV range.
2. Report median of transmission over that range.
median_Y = 185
